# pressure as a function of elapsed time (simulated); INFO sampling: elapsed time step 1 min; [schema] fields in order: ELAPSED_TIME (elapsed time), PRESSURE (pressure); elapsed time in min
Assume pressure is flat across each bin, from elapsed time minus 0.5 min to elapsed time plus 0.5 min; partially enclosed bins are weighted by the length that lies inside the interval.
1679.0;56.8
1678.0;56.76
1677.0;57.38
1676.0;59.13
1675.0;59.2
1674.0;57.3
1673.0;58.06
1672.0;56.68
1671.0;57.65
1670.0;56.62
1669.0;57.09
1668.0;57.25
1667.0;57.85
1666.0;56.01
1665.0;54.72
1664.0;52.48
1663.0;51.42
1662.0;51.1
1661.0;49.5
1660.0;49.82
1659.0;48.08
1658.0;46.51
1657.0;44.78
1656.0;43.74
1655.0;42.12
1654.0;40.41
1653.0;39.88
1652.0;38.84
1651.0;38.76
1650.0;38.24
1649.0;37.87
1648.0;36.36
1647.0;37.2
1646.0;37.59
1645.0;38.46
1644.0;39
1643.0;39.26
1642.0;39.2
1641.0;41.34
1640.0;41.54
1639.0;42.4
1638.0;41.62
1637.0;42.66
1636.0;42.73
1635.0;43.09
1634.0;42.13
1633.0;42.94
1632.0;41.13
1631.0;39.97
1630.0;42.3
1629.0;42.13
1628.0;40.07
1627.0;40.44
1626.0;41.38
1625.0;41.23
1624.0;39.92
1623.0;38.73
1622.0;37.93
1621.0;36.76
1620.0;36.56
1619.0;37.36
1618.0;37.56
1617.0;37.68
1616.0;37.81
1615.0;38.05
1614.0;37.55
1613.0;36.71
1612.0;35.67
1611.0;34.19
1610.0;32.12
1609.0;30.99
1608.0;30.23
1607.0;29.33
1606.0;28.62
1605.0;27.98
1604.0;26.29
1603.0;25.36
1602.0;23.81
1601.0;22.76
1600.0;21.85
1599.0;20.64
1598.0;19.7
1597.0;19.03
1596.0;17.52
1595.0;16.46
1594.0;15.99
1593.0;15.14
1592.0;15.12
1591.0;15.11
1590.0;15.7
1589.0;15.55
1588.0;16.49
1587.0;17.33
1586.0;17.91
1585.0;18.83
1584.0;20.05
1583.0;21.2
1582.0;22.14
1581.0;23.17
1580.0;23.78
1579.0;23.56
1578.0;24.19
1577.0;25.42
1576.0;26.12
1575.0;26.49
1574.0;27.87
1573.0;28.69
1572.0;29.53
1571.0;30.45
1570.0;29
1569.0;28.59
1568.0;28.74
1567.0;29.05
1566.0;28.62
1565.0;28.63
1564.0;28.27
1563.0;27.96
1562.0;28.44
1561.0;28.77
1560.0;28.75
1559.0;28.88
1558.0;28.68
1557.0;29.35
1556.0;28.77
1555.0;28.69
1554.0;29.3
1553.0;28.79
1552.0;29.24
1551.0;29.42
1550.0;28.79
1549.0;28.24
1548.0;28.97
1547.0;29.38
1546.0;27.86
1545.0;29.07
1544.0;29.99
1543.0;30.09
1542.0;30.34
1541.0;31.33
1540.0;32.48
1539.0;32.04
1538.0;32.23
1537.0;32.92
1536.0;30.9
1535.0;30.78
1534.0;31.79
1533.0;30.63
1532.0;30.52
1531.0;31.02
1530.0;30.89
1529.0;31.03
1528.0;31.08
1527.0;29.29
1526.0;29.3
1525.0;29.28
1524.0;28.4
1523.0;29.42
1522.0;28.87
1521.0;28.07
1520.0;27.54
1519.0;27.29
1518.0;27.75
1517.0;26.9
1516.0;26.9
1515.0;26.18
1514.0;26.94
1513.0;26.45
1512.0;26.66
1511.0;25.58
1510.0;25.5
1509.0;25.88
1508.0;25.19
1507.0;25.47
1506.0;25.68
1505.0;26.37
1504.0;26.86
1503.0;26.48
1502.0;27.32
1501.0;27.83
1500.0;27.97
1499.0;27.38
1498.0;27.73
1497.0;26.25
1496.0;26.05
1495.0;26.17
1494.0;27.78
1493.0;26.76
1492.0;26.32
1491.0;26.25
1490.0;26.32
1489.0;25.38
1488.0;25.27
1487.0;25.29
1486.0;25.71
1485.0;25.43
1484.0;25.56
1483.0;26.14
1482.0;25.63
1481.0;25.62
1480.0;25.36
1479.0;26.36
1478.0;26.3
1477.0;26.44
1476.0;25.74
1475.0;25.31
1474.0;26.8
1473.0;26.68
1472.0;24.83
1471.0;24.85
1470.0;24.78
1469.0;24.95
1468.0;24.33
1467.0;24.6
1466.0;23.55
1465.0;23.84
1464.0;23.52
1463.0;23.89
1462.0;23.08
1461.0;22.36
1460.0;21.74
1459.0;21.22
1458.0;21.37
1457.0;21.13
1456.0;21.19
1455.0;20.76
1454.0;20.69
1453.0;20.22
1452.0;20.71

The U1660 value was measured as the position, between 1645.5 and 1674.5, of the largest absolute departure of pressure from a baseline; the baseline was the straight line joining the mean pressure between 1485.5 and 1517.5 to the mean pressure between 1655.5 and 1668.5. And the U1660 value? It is 1648.0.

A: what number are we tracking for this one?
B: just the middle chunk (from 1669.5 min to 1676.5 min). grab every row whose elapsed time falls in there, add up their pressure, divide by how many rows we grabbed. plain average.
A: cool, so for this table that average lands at 58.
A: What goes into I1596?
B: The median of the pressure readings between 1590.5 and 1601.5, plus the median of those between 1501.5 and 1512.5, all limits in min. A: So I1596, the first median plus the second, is 43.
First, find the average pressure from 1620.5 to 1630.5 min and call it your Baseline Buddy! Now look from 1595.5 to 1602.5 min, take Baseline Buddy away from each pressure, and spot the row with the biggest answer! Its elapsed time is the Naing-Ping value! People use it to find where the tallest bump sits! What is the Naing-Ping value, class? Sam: 1602.0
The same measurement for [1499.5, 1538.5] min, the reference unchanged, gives 1537.0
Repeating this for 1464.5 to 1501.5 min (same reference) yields 1500.0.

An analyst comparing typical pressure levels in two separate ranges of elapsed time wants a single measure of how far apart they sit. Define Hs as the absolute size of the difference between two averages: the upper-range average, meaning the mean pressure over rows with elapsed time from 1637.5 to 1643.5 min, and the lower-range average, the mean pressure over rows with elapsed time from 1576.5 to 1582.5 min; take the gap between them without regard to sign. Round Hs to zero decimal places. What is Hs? 17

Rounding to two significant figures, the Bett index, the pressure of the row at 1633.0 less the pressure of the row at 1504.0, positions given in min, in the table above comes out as 16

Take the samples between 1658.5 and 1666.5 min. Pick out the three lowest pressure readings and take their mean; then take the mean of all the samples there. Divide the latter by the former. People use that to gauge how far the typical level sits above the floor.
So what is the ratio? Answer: 1.05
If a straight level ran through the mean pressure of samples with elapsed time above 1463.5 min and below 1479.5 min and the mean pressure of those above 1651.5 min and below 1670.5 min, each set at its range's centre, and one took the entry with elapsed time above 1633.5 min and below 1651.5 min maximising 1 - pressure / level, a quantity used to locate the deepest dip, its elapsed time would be 1648.0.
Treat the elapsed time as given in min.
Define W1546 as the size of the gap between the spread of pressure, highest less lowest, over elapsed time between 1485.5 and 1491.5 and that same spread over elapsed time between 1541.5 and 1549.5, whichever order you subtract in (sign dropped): 1.4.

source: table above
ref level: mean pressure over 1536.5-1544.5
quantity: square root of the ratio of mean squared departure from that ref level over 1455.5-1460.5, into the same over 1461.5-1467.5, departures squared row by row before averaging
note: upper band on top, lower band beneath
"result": 0.76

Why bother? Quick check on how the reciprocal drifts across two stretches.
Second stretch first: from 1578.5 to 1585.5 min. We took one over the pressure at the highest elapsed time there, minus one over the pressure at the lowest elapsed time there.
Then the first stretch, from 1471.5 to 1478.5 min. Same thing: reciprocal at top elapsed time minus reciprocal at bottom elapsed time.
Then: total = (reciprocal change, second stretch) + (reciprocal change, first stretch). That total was 0.008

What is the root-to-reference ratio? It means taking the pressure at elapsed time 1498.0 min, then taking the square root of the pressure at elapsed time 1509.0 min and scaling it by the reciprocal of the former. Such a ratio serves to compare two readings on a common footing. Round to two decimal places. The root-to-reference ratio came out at 0.18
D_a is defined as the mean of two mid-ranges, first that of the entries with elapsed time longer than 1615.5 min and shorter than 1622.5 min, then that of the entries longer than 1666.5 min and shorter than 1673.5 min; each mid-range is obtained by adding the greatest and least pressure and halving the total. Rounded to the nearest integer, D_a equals 47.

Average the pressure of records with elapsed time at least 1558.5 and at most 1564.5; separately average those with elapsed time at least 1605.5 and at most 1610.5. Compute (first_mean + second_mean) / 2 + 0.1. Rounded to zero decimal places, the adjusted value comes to 29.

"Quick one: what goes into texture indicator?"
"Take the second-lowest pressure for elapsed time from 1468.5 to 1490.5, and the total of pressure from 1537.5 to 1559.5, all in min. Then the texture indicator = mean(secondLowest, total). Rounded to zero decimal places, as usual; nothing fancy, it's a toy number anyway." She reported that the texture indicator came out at 338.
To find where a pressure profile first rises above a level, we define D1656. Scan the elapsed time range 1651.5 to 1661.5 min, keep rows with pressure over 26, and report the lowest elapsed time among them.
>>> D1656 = 1652.0 min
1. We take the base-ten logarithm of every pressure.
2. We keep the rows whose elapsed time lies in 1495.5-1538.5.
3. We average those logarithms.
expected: 1.45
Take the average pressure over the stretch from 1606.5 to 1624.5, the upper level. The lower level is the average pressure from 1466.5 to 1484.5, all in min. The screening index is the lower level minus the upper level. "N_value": -10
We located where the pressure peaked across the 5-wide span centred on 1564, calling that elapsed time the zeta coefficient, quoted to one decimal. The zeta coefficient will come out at 1565.0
